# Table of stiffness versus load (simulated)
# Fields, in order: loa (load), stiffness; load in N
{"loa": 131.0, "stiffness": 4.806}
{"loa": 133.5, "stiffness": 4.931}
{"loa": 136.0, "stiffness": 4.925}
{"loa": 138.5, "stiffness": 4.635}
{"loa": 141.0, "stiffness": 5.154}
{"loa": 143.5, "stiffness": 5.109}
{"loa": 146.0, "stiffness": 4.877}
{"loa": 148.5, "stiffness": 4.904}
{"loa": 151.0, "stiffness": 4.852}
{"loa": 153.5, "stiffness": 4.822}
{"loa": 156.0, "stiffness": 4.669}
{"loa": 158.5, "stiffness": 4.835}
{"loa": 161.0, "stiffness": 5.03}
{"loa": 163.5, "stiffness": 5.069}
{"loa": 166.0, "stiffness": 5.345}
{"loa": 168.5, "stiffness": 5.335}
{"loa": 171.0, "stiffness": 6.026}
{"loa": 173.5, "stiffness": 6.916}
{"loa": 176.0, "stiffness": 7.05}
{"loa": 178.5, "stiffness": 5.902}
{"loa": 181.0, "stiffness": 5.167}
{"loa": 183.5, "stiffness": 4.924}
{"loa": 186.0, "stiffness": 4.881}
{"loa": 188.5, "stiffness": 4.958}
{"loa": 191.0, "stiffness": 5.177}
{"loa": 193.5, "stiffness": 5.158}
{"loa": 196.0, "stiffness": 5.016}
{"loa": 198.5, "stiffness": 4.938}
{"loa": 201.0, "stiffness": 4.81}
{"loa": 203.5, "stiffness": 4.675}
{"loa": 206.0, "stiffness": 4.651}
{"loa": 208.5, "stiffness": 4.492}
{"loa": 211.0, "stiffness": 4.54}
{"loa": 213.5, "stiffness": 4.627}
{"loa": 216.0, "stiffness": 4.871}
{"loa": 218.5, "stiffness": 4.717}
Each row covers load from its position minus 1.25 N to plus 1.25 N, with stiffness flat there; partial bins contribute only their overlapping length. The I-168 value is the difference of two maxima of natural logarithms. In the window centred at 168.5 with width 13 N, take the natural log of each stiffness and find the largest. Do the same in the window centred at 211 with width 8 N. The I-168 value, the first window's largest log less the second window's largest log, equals 0.402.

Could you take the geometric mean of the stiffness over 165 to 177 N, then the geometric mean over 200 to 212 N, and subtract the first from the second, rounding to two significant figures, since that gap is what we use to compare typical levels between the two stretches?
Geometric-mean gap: -1.5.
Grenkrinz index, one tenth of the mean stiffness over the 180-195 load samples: 0.504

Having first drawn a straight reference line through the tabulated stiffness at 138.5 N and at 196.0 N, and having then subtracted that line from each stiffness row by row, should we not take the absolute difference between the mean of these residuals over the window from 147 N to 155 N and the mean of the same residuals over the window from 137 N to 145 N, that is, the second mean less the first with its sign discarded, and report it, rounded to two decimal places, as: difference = 0.17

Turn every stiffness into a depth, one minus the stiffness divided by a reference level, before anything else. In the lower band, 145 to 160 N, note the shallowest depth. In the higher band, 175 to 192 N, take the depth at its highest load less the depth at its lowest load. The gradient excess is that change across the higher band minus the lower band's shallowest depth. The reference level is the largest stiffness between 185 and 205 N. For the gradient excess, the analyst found 0.31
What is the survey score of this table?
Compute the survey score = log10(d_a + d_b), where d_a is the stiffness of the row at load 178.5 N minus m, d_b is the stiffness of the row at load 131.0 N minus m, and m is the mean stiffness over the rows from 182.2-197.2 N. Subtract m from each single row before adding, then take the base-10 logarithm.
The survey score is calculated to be -0.17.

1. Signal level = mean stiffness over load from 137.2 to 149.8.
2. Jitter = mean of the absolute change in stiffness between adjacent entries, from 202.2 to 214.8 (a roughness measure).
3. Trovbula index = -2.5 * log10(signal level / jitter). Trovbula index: -4.5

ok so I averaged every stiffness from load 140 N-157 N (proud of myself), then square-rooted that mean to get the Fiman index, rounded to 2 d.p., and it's 2.22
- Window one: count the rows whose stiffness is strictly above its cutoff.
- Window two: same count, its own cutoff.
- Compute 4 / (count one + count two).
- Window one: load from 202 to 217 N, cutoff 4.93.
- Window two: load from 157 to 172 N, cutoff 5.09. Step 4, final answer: 1.33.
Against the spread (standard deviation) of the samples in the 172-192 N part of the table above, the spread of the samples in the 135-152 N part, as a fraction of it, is 0.2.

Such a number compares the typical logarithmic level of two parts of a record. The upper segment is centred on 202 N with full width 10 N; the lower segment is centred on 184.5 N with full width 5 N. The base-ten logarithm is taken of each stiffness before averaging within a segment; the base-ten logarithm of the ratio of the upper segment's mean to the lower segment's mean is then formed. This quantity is -0.01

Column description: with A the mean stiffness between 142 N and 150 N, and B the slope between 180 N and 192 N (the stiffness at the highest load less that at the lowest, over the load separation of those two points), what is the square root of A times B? 0.07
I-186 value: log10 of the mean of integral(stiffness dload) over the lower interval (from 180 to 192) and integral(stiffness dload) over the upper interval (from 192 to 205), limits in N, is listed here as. 1.793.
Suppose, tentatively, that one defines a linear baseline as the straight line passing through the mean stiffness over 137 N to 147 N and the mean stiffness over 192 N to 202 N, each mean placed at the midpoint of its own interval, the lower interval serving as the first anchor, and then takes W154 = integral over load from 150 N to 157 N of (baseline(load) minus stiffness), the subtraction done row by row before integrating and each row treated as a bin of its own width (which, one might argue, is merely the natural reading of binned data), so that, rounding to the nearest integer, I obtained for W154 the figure 1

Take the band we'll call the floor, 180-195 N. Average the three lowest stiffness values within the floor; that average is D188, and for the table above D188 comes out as 4.92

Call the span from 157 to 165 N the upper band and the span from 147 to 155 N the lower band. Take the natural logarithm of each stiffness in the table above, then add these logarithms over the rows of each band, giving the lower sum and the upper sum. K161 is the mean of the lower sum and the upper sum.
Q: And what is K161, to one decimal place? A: 4.8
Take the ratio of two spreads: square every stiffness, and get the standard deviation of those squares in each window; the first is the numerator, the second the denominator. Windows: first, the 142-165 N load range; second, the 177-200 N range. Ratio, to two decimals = 0.40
